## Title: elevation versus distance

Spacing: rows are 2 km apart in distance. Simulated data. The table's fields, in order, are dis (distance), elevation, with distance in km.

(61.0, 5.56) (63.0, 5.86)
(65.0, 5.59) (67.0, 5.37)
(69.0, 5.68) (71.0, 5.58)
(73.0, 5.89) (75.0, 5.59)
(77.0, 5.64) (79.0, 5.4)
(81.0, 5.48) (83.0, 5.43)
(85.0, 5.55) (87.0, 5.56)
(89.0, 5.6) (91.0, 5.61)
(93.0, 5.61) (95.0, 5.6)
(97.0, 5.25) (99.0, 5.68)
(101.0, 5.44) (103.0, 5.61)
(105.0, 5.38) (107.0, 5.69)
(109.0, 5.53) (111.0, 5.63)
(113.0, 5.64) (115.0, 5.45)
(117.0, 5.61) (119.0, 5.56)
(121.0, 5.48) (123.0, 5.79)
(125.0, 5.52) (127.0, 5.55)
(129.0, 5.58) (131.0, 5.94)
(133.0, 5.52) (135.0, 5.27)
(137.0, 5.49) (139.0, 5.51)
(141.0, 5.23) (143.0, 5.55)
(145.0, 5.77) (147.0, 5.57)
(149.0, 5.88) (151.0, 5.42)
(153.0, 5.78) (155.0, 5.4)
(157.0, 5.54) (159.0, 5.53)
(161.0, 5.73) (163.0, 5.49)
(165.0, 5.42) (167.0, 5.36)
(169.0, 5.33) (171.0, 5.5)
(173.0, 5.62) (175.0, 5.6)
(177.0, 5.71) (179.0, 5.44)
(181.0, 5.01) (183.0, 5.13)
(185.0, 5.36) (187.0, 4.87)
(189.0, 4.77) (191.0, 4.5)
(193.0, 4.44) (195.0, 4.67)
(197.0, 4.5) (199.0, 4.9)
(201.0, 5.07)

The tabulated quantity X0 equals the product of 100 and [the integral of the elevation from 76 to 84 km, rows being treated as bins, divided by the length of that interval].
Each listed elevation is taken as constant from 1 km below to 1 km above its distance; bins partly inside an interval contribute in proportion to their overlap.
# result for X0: 549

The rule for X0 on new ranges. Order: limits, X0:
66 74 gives 563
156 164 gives 557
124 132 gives 565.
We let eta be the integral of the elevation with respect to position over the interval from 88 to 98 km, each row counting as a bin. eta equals 55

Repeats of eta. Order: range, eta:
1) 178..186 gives 42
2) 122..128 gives 34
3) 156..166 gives 55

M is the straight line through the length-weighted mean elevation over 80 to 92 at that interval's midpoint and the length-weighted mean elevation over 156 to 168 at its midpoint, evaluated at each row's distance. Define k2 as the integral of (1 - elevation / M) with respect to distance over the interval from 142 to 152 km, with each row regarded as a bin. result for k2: -0.22 km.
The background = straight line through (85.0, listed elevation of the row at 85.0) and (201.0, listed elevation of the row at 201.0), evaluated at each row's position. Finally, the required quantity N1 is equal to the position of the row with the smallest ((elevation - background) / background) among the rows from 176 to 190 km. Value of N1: 189.0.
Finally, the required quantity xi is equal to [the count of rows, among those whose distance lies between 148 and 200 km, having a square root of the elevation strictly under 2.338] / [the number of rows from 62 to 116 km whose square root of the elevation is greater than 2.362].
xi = 1.0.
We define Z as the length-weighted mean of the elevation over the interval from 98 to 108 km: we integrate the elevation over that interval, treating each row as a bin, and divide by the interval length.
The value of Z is 5.56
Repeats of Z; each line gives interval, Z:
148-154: 5.69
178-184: 5.19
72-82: 5.60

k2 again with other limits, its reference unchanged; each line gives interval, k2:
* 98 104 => -0.05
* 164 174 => 0.11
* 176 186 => 0.32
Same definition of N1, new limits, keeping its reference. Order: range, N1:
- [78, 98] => 97.0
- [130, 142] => 141.0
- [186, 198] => 193.0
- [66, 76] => 67.0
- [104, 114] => 105.0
